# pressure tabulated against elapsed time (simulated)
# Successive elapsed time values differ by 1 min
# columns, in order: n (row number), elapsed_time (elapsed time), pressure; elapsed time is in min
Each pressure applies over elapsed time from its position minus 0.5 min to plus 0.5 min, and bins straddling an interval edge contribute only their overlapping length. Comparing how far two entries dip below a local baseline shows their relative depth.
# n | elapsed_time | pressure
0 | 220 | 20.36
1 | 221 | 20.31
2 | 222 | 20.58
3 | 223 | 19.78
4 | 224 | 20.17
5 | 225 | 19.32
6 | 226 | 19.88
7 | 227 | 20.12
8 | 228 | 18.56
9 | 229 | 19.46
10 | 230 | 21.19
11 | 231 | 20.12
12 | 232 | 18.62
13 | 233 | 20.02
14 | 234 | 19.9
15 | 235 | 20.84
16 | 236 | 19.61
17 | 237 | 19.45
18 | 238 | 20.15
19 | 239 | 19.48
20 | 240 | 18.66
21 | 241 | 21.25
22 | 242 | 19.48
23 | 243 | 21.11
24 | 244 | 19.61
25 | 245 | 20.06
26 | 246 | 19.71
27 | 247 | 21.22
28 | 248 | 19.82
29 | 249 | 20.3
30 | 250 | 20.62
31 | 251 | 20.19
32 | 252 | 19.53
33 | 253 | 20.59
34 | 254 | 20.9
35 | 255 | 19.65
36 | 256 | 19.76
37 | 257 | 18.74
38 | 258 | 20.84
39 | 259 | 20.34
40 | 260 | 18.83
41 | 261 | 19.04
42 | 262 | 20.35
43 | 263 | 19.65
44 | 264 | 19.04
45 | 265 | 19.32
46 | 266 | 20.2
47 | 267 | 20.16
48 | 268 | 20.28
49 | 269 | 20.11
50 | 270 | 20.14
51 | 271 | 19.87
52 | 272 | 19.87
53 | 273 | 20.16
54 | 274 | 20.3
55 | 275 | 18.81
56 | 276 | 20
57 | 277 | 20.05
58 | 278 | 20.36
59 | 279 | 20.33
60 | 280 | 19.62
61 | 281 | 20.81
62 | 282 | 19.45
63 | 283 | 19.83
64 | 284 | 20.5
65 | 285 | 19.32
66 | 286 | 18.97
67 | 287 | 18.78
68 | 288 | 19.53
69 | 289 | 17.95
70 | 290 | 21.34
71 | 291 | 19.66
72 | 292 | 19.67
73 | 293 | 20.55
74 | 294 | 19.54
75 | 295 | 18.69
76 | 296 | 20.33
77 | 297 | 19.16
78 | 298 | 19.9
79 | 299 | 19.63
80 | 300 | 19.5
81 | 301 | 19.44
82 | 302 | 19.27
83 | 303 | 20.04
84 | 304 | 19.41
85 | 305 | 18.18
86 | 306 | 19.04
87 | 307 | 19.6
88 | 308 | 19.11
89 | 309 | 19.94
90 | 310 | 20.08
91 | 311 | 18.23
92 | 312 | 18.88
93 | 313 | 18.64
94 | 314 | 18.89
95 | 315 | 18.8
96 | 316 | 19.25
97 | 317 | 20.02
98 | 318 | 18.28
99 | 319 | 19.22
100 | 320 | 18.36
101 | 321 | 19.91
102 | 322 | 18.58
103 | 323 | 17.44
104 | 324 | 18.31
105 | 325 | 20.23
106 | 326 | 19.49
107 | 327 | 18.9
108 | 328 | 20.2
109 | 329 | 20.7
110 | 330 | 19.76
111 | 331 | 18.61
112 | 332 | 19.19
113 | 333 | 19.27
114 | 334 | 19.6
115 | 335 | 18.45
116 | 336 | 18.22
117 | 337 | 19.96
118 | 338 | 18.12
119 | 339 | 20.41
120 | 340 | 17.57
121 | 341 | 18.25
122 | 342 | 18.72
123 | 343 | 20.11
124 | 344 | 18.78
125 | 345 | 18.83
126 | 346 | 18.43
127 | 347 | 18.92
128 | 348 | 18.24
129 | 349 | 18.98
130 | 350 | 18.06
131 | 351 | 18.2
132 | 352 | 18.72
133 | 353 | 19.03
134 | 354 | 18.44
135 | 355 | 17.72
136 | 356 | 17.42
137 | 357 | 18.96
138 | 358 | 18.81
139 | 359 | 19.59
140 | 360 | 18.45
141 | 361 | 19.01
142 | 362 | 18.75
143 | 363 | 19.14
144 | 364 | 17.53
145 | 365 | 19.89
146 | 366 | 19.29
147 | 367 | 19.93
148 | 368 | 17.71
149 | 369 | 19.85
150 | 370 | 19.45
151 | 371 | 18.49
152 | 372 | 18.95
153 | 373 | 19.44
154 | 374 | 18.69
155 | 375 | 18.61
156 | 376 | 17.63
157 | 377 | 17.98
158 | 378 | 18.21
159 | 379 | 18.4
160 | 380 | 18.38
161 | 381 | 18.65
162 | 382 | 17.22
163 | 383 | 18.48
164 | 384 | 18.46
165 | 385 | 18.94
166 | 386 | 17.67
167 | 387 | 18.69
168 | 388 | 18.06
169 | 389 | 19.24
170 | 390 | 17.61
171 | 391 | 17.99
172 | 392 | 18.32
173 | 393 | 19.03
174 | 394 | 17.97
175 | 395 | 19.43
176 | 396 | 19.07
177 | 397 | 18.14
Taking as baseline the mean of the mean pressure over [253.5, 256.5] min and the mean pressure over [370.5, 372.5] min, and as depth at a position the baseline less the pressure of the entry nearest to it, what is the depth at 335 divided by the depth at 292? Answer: -4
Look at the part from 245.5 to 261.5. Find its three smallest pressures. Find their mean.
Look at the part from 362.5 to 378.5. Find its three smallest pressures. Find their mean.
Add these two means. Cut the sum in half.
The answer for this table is 18.25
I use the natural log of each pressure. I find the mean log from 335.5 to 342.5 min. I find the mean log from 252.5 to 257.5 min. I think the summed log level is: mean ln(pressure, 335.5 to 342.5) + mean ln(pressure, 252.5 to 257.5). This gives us 5.92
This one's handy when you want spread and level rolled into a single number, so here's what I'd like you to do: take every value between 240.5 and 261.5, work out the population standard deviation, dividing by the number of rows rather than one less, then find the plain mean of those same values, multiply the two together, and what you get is 14.8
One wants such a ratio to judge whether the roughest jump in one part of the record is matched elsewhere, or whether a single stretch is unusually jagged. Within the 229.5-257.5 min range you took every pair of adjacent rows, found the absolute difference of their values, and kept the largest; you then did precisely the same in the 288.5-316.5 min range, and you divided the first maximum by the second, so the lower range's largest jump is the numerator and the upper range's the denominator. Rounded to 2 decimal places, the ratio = 0.76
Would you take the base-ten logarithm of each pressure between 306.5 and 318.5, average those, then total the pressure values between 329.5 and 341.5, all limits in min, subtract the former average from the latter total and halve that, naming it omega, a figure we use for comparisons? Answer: 113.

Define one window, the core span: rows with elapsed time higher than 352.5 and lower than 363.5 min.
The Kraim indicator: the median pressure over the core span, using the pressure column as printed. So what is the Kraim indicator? 18.8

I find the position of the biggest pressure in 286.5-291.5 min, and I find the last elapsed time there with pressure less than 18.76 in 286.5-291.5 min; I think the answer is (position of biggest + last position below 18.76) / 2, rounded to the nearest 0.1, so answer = 289.5 min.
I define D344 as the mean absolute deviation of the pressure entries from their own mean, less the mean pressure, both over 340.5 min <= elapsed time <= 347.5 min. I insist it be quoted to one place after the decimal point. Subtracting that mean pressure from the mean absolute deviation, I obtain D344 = -18.5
